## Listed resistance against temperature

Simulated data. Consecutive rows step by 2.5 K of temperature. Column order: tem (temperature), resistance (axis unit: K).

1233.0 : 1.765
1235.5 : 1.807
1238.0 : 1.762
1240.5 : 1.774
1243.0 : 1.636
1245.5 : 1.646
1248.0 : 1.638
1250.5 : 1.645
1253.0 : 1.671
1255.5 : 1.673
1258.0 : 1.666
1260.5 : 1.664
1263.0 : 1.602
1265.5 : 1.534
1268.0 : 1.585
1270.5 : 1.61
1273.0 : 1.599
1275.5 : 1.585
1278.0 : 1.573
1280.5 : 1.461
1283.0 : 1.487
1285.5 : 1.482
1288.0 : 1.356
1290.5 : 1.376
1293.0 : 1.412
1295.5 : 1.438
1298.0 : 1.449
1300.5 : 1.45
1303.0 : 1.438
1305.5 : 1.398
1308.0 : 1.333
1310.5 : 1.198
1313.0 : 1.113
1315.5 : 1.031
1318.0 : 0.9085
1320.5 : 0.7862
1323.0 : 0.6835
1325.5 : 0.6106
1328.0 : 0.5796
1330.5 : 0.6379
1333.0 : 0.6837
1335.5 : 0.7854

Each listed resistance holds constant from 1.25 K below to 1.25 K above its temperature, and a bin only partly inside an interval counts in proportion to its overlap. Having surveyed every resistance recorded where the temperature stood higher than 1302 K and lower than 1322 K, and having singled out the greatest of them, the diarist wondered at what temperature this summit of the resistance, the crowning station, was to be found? 1303.0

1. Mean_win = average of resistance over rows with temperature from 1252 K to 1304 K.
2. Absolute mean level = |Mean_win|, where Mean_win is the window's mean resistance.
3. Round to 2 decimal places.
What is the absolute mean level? 1.53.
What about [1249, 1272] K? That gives 1.63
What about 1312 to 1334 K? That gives 0.78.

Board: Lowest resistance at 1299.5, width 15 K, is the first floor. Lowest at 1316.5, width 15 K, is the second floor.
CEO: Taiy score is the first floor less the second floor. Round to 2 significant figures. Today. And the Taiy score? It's 0.71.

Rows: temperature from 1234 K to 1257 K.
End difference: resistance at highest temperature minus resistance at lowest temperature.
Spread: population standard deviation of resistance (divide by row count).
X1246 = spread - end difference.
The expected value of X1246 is 0.20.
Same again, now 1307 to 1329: 1.01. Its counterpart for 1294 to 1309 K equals 0.15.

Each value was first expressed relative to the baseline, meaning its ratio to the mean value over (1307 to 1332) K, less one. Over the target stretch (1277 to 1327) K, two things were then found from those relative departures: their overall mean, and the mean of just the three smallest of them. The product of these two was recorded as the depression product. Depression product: -0.1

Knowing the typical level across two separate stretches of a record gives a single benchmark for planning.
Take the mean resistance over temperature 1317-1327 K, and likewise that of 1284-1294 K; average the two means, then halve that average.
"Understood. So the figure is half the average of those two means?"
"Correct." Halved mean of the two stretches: 0.54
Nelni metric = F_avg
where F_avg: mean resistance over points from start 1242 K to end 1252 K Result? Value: 1.6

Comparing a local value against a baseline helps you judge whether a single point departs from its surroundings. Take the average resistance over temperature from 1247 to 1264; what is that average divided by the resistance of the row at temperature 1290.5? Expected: 1.20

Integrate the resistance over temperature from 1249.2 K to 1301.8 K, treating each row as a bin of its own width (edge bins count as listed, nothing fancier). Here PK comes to 81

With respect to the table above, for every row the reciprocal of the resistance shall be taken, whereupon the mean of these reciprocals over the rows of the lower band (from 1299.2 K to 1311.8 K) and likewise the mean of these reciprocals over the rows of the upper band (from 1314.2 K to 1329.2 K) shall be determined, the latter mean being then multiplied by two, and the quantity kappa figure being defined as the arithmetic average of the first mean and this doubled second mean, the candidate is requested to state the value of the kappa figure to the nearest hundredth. 1.73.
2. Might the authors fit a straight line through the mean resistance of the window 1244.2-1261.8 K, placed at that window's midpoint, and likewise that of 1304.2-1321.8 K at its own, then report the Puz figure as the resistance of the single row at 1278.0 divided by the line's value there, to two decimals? 1.10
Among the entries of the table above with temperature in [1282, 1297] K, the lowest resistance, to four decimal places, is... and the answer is 1.3560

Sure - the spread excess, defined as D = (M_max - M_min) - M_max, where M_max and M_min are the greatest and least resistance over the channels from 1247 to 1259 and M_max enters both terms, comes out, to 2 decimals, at -1.64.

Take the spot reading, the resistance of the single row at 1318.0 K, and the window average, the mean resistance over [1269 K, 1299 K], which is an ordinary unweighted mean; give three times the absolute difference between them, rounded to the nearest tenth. 1.7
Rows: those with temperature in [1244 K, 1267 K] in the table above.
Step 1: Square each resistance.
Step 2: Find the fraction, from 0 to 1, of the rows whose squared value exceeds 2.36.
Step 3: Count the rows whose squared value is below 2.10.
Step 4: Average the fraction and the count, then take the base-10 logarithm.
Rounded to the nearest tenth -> -0.4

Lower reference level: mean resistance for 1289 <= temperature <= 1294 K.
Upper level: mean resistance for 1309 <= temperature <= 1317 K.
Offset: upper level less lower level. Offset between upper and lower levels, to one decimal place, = -0.3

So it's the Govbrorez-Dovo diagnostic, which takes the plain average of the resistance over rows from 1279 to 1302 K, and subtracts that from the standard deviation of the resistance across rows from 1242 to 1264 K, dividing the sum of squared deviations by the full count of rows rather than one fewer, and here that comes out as -1.4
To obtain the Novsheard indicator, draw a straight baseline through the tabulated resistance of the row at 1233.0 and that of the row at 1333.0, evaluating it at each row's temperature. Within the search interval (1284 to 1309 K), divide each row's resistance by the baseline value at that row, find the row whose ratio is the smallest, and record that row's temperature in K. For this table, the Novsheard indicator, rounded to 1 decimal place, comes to 1288.0 K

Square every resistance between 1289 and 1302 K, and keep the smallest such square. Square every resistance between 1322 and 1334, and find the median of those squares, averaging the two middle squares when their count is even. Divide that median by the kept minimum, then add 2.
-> 2.2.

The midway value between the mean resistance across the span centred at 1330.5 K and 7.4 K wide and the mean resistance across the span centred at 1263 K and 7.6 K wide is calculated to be 1.12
